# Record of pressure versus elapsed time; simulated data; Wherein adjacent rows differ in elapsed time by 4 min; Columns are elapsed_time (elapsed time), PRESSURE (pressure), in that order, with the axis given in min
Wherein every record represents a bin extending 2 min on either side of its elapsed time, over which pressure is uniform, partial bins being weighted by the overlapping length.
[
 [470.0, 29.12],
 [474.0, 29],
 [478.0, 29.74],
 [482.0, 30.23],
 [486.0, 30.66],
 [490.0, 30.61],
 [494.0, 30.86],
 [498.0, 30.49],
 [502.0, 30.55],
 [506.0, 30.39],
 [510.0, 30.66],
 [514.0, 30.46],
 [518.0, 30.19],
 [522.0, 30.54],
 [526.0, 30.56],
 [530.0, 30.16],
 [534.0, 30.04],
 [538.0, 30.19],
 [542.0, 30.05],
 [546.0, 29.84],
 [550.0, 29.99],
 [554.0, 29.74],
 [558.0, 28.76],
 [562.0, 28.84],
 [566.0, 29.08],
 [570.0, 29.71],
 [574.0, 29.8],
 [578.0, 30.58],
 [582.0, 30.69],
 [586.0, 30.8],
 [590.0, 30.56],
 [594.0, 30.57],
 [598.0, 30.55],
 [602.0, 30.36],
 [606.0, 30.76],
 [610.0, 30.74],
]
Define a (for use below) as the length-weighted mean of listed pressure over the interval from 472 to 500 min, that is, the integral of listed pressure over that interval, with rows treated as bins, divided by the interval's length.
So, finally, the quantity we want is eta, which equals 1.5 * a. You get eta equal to 45.34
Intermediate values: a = 30.2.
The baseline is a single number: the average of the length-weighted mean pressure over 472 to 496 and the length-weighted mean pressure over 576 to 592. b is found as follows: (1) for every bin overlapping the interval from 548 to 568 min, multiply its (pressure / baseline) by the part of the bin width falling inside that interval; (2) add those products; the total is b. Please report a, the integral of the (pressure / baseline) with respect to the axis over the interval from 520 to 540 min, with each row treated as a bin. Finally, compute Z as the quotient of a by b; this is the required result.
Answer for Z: 1.03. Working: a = 19.9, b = 19.3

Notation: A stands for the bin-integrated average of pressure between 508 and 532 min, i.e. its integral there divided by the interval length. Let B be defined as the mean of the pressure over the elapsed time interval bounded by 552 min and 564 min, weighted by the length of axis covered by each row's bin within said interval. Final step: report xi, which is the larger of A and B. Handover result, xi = 30.4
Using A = 30.4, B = 29.11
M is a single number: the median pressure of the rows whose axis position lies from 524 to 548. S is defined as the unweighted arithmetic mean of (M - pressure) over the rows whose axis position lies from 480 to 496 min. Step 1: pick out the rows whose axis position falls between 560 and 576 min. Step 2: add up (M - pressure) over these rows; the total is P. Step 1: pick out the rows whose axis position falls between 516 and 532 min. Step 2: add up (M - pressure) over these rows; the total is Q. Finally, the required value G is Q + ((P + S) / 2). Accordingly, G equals 0.2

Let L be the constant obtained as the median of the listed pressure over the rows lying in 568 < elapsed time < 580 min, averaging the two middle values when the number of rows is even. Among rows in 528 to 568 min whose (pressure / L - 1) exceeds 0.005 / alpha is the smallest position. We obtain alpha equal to 530.0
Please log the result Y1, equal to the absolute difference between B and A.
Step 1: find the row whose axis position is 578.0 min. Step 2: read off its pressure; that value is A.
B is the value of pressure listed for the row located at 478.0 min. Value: 0.84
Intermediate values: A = 30.58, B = 29.74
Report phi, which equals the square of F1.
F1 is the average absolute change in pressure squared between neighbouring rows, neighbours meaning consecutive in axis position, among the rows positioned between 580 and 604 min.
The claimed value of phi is 49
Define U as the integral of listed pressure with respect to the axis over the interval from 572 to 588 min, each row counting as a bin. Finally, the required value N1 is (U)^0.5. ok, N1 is 22.1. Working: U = 487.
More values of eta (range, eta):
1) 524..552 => 45.18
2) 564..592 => 45.26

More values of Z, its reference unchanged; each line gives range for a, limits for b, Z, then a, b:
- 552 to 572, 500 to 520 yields 0.96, 19.2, 20.0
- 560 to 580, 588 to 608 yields 0.97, 19.5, 20.1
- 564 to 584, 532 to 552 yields 1.00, 19.7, 19.7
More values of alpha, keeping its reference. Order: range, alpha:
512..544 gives 514.0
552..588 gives 578.0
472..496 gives 482.0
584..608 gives 586.0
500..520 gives 502.0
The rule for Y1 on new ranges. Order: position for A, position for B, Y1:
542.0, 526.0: 0.51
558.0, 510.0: 1.90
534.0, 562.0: 1.20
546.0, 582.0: 0.85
